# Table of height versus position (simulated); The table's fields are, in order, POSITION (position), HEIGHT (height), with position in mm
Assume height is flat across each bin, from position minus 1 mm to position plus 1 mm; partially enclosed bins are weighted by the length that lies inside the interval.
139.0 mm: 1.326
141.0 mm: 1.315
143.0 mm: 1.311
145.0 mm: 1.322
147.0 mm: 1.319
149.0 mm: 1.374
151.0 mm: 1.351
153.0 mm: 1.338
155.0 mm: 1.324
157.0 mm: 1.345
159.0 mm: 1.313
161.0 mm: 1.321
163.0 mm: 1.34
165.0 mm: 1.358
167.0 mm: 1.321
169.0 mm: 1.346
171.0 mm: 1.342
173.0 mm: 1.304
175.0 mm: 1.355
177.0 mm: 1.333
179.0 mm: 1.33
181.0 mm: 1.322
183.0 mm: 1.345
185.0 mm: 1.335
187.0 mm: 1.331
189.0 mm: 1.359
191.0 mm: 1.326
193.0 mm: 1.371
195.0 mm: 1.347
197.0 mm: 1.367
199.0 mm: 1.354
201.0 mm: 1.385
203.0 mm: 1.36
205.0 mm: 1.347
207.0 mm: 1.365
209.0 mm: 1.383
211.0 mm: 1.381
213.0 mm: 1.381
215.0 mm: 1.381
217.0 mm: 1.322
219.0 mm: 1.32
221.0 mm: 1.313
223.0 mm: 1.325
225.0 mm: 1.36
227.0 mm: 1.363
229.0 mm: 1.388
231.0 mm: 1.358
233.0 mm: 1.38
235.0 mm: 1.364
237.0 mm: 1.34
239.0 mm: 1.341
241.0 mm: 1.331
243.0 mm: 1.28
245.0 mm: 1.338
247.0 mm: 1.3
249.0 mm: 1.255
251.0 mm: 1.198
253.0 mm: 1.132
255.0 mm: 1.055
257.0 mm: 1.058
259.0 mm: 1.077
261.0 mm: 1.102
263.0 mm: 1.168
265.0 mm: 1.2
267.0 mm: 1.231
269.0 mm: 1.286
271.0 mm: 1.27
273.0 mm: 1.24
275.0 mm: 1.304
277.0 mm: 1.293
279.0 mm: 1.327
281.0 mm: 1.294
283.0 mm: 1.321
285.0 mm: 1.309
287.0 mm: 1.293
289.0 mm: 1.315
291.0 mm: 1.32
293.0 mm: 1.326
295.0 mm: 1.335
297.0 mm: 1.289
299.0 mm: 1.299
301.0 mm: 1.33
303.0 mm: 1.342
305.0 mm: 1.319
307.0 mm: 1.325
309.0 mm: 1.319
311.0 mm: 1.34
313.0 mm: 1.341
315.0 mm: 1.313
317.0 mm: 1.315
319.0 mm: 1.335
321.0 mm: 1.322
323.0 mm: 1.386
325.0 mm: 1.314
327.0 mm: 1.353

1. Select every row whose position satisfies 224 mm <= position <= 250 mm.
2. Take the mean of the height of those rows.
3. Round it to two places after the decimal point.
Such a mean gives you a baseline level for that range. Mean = 1.34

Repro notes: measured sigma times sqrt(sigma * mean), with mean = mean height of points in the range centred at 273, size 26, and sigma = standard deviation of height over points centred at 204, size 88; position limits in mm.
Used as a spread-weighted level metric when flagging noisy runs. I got 0.0044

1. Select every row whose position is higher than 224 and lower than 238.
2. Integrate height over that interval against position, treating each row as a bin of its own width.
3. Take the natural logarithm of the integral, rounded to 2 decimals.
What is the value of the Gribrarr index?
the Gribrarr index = 2.95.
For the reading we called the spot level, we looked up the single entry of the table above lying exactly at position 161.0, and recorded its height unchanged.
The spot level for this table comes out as 1.321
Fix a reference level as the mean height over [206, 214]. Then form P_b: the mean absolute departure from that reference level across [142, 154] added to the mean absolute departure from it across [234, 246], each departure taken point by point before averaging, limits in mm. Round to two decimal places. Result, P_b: 0.09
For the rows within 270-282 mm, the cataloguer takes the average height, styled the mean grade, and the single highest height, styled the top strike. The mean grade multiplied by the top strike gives 1.71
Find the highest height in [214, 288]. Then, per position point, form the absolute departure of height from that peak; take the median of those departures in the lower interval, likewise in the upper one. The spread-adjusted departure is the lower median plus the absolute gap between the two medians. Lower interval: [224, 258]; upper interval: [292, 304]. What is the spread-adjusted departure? 0.060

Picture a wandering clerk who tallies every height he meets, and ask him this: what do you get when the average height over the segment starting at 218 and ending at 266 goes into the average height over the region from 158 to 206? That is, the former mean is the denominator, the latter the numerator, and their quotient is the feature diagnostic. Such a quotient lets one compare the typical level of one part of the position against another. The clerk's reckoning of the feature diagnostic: 1.061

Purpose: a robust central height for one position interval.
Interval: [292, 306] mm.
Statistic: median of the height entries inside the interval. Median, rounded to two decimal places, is 1.33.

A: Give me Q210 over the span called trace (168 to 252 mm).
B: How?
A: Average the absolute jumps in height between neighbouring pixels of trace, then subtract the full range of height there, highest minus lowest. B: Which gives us -0.17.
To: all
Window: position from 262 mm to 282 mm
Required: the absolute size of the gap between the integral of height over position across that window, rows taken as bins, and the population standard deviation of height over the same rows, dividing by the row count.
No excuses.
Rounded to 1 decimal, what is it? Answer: 25.2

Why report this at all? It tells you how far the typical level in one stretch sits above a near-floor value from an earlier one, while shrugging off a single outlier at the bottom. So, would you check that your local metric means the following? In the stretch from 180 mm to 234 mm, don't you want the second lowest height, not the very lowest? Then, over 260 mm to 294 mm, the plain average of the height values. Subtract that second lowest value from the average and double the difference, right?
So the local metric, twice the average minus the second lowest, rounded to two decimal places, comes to -0.10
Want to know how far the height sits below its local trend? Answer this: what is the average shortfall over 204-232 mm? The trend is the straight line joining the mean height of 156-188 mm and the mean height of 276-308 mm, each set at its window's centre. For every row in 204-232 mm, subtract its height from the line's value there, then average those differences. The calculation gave -0.030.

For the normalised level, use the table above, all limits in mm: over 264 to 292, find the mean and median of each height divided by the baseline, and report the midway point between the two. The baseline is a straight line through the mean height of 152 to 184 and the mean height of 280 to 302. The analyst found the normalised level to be 0.98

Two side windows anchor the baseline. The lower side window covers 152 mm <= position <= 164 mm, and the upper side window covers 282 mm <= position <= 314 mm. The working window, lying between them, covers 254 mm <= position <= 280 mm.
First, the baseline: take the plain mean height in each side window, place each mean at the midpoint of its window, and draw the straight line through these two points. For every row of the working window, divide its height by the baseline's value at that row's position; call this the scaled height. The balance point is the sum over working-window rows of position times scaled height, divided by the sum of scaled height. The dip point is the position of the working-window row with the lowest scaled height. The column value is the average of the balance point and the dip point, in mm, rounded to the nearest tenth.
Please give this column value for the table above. 261.3 mm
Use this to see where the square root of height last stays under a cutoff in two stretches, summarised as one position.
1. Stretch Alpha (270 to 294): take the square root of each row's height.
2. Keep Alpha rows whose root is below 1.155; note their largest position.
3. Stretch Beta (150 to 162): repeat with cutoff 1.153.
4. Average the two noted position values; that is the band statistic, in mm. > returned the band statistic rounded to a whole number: 227 mm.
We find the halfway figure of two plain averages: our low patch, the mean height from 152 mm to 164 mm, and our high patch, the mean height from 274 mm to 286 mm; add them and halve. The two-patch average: 1.32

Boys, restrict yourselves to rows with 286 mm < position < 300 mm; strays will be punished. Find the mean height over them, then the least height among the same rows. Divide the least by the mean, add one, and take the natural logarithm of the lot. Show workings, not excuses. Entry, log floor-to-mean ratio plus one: 0.685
